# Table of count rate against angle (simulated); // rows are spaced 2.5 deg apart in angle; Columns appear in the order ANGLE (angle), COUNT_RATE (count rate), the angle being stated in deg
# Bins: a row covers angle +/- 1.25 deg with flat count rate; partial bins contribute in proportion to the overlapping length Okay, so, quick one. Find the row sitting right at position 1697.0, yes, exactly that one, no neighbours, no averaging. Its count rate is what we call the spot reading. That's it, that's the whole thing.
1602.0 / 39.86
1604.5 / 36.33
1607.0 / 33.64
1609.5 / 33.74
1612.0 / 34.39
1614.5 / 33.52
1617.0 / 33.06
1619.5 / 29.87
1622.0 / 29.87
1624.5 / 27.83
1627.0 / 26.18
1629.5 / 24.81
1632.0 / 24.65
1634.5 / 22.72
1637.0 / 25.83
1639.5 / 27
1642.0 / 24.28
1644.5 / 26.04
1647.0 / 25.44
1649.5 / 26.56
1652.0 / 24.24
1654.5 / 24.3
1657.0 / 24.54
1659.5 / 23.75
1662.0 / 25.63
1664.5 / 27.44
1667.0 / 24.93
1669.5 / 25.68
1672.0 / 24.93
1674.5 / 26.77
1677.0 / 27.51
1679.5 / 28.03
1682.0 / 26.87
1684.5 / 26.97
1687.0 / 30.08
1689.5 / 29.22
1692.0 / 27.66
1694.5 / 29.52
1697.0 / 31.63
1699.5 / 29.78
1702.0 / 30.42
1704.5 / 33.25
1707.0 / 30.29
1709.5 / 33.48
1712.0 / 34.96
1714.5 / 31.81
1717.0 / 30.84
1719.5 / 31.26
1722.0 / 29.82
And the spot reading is 31.63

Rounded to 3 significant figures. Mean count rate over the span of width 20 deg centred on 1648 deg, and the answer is 25.3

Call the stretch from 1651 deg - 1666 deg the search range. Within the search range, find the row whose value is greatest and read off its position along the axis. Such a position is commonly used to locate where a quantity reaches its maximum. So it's 1664.5 deg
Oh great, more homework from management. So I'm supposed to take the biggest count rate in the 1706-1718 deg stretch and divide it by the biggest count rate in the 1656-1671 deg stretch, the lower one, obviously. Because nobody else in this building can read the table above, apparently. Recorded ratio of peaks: 1.27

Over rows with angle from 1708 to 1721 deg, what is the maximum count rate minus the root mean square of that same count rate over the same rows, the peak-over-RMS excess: 2.5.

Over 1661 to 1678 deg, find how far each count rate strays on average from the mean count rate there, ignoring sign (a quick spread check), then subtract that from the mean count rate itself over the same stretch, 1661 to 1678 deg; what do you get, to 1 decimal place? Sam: 25.2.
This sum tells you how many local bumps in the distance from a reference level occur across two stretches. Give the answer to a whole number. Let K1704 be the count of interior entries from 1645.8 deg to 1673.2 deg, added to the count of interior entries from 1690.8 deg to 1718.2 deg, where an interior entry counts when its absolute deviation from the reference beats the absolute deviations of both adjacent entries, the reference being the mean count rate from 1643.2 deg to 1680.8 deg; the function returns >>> 6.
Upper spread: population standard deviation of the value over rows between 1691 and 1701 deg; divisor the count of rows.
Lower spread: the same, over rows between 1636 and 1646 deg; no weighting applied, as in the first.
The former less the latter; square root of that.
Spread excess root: 0.7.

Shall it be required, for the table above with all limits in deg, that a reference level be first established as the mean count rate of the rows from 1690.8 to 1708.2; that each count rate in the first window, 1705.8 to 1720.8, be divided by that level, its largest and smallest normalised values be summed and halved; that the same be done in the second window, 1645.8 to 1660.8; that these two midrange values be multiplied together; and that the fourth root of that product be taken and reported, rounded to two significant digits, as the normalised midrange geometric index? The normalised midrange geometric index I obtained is 0.97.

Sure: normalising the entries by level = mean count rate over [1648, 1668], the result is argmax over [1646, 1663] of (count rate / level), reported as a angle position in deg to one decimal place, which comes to 1649.5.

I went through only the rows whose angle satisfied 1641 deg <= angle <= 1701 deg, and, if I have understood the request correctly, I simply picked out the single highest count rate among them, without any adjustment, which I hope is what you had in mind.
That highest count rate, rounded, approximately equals 31.63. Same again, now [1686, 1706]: 33.25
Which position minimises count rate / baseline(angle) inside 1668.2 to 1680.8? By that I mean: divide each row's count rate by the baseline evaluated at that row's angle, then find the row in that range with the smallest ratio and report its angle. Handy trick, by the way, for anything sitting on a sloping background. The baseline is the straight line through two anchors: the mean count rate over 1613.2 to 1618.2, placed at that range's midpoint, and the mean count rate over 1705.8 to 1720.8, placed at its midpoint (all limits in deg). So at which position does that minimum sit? 1672.0 deg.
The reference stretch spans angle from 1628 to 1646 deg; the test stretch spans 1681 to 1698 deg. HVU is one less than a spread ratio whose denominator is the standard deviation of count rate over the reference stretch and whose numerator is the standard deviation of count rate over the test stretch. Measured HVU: 0.3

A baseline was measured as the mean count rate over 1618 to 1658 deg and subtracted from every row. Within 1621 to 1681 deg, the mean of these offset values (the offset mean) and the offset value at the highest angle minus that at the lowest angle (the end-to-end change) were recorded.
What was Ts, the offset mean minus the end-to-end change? 1.7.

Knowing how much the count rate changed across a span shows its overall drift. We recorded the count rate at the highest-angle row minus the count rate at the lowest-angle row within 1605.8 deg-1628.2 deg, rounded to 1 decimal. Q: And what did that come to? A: -7.5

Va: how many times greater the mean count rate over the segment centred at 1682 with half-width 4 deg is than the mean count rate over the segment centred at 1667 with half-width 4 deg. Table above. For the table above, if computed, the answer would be 1.05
